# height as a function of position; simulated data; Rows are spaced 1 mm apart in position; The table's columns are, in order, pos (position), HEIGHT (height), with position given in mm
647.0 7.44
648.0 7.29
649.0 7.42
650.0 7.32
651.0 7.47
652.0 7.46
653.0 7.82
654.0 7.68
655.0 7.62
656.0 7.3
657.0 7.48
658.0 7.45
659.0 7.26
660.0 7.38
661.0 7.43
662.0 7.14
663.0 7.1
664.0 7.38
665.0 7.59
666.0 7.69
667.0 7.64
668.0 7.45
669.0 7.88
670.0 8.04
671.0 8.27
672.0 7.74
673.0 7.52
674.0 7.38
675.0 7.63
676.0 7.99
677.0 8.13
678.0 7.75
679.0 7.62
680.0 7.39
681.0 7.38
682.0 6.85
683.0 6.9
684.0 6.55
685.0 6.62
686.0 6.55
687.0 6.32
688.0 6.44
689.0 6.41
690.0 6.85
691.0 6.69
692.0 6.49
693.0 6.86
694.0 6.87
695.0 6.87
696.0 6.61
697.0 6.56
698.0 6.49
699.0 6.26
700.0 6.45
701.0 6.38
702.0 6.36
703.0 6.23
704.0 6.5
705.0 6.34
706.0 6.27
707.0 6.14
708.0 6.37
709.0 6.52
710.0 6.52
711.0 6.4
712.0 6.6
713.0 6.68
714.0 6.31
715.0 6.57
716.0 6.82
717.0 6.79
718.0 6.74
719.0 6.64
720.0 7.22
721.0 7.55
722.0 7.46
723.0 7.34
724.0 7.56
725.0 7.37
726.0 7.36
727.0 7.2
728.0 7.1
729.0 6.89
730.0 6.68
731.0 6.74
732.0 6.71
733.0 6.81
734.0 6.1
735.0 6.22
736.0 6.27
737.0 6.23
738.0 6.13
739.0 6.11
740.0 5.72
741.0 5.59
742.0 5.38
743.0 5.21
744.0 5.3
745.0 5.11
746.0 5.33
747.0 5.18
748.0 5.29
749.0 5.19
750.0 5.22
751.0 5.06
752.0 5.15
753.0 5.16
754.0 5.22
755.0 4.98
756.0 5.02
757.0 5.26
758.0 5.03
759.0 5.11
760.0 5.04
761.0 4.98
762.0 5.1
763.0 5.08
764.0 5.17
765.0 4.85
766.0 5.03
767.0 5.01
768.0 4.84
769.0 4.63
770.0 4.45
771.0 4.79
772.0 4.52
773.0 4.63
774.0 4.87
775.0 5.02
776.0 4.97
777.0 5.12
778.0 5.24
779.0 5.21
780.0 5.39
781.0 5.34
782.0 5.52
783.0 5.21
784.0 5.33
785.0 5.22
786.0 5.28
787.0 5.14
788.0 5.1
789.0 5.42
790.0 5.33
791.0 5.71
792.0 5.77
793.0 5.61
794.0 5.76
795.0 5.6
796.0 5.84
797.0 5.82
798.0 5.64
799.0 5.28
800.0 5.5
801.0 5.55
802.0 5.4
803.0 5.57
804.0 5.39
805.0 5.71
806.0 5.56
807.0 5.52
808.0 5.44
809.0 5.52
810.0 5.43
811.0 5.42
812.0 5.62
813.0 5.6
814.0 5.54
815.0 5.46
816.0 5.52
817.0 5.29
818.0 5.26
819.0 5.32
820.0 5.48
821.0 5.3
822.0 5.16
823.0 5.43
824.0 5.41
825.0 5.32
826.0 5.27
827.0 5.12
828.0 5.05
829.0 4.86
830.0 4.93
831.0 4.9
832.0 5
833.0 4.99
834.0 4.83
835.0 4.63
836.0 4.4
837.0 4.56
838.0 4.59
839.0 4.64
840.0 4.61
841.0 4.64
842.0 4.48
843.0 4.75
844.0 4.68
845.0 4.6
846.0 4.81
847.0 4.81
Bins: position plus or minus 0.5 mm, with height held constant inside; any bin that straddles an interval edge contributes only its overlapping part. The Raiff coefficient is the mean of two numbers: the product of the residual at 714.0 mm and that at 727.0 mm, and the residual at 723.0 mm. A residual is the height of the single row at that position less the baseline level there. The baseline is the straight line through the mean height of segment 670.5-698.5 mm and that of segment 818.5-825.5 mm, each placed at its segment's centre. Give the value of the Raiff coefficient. 0.25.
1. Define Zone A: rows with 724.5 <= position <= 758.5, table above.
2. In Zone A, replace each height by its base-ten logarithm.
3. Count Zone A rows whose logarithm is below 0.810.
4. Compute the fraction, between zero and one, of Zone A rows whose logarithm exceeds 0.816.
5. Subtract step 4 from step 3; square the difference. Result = 612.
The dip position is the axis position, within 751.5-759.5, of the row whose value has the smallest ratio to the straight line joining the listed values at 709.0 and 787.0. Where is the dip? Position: 755.0 mm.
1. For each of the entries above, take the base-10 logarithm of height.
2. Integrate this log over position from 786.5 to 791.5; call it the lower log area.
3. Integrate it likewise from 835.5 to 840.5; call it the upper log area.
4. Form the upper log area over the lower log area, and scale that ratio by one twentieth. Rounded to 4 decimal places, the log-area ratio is 0.0453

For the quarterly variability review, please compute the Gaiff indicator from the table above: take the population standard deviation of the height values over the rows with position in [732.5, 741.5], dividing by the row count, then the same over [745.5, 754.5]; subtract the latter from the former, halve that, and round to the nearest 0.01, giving 0.13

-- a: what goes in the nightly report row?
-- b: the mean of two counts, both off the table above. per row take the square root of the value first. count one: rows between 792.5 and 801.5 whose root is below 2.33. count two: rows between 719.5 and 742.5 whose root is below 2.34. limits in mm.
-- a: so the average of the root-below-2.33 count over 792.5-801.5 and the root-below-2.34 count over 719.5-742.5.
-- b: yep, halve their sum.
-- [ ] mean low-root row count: 1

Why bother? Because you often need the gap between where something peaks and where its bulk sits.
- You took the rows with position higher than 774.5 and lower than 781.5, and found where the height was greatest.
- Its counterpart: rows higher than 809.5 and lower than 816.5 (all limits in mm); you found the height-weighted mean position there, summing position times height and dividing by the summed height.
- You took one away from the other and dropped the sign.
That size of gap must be 33.0 mm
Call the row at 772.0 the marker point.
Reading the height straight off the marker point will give 4.52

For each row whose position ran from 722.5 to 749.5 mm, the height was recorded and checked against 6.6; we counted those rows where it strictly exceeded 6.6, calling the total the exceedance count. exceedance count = 11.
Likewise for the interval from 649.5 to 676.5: 27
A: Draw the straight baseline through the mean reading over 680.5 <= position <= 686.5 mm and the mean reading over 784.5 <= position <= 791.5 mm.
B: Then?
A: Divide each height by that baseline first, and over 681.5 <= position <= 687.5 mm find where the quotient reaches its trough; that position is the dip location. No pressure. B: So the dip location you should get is 687.0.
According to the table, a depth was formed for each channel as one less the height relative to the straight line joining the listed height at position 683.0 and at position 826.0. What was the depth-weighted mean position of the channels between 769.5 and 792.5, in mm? 777.4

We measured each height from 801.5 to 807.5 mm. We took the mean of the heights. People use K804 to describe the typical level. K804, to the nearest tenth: 5.5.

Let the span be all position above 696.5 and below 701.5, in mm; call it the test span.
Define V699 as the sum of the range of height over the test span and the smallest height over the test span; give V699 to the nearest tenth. 6.6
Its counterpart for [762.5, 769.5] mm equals 5.2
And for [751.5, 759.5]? 5.3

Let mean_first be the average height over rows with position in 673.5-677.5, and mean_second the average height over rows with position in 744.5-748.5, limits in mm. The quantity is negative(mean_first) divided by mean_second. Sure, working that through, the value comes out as -1.49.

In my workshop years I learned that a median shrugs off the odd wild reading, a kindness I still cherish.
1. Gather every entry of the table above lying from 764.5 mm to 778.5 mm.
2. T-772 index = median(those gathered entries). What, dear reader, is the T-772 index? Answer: 4.86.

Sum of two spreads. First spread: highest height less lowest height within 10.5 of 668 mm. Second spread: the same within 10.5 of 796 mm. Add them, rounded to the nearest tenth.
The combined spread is 1.9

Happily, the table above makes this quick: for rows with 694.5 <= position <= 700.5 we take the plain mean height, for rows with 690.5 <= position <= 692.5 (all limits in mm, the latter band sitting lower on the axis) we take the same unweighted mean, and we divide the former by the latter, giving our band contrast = 0.99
